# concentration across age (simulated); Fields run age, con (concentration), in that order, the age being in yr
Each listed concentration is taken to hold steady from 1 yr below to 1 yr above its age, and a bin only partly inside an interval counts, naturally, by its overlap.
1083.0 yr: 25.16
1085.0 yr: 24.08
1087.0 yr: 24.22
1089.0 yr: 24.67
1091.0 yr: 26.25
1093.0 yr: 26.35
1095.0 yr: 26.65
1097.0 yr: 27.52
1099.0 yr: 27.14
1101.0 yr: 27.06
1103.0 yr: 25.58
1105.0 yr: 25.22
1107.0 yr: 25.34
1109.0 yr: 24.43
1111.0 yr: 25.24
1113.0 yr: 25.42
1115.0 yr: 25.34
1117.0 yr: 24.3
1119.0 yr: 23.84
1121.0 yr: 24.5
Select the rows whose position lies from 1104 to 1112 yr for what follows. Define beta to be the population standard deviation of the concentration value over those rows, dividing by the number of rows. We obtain 0.37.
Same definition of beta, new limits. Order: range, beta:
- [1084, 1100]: 1.26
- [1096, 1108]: 0.95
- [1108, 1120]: 0.60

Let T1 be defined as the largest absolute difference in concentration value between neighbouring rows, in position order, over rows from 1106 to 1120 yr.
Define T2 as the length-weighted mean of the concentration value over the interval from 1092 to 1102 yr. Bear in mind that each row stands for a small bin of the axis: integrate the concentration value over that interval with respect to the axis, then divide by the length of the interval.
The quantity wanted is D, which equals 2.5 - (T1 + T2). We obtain -25.5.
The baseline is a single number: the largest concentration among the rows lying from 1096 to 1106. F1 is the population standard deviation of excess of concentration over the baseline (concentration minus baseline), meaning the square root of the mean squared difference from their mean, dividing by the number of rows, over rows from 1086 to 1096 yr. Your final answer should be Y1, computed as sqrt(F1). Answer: 0.99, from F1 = 1.0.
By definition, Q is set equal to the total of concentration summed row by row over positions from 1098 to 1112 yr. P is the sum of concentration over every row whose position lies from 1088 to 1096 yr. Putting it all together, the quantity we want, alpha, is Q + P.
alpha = 284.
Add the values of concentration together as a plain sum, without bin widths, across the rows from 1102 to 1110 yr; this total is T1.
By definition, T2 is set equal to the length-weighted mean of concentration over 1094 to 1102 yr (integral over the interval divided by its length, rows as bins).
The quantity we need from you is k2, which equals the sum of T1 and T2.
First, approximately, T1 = 101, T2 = 27.09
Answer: 128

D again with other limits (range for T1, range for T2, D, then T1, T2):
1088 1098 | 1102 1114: -24.3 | 1.58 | 25.2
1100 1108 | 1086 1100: -25.1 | 1.48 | 26.1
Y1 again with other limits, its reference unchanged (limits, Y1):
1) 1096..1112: 1.03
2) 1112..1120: 0.82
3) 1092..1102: 0.64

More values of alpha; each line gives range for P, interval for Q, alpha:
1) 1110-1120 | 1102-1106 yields 175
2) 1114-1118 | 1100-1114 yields 228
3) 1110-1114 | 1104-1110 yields 126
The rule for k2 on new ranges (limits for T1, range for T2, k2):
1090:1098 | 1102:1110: 132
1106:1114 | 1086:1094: 126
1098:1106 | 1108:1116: 130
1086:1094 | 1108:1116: 127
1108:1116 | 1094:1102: 128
